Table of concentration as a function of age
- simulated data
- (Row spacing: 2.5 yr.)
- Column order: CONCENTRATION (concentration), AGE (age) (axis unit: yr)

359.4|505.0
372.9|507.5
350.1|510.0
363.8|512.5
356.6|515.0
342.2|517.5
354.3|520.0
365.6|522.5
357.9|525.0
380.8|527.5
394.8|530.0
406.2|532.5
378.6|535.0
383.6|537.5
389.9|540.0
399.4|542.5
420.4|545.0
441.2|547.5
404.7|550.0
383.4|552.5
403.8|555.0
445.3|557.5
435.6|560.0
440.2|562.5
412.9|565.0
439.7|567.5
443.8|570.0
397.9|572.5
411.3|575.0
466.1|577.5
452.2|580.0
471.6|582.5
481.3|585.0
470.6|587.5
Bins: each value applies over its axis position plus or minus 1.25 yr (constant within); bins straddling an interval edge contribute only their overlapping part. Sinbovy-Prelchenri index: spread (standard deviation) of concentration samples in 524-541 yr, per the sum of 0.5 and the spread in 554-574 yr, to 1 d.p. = 0.8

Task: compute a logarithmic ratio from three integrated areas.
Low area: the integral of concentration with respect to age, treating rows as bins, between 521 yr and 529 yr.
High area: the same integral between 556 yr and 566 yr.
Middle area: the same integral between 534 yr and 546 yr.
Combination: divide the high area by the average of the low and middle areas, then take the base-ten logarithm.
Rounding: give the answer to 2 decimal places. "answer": 0.05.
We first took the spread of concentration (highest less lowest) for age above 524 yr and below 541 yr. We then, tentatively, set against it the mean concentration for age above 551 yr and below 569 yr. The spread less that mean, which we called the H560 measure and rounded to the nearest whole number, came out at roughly -375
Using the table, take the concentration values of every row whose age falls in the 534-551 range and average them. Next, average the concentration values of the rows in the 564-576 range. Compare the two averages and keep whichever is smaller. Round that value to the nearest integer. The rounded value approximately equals 403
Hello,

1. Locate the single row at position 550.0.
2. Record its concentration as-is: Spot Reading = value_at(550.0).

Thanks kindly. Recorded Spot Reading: 404.7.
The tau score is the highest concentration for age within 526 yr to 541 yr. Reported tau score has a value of 406.2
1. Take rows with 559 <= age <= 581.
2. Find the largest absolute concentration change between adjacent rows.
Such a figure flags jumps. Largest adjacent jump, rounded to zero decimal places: 55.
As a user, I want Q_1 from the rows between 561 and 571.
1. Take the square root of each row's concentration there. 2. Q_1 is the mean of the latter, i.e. 20.8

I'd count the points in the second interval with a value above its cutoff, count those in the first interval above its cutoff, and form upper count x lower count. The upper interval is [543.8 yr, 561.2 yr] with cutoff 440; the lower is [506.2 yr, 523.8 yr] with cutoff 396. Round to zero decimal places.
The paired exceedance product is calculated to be 0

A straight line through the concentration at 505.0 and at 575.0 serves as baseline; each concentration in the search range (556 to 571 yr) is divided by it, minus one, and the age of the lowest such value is 565.0 yr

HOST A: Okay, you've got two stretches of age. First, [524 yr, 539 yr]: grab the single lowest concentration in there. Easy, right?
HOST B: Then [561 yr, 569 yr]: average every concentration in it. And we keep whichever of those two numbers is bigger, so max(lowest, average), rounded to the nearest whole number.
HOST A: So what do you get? 431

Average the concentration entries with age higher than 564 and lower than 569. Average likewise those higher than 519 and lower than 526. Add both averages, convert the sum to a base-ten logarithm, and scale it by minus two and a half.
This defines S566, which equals -7.24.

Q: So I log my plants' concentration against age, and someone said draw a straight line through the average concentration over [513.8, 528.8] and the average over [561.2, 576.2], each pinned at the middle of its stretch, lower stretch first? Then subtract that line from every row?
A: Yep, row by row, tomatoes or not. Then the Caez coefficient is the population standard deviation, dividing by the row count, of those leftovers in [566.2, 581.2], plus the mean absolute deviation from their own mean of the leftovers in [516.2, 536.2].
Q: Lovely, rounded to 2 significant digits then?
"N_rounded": 35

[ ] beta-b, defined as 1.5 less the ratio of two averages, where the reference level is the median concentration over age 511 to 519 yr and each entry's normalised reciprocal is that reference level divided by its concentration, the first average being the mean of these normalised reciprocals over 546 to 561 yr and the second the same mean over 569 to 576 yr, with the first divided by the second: 0.50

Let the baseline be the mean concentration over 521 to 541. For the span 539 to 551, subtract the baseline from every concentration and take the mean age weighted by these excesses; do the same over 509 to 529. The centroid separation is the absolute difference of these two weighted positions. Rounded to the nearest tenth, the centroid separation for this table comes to 29.0 yr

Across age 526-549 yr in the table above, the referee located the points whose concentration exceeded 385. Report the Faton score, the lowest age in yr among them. 530.0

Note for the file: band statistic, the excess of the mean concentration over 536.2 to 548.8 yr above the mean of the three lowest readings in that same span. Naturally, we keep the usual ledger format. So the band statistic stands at 16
